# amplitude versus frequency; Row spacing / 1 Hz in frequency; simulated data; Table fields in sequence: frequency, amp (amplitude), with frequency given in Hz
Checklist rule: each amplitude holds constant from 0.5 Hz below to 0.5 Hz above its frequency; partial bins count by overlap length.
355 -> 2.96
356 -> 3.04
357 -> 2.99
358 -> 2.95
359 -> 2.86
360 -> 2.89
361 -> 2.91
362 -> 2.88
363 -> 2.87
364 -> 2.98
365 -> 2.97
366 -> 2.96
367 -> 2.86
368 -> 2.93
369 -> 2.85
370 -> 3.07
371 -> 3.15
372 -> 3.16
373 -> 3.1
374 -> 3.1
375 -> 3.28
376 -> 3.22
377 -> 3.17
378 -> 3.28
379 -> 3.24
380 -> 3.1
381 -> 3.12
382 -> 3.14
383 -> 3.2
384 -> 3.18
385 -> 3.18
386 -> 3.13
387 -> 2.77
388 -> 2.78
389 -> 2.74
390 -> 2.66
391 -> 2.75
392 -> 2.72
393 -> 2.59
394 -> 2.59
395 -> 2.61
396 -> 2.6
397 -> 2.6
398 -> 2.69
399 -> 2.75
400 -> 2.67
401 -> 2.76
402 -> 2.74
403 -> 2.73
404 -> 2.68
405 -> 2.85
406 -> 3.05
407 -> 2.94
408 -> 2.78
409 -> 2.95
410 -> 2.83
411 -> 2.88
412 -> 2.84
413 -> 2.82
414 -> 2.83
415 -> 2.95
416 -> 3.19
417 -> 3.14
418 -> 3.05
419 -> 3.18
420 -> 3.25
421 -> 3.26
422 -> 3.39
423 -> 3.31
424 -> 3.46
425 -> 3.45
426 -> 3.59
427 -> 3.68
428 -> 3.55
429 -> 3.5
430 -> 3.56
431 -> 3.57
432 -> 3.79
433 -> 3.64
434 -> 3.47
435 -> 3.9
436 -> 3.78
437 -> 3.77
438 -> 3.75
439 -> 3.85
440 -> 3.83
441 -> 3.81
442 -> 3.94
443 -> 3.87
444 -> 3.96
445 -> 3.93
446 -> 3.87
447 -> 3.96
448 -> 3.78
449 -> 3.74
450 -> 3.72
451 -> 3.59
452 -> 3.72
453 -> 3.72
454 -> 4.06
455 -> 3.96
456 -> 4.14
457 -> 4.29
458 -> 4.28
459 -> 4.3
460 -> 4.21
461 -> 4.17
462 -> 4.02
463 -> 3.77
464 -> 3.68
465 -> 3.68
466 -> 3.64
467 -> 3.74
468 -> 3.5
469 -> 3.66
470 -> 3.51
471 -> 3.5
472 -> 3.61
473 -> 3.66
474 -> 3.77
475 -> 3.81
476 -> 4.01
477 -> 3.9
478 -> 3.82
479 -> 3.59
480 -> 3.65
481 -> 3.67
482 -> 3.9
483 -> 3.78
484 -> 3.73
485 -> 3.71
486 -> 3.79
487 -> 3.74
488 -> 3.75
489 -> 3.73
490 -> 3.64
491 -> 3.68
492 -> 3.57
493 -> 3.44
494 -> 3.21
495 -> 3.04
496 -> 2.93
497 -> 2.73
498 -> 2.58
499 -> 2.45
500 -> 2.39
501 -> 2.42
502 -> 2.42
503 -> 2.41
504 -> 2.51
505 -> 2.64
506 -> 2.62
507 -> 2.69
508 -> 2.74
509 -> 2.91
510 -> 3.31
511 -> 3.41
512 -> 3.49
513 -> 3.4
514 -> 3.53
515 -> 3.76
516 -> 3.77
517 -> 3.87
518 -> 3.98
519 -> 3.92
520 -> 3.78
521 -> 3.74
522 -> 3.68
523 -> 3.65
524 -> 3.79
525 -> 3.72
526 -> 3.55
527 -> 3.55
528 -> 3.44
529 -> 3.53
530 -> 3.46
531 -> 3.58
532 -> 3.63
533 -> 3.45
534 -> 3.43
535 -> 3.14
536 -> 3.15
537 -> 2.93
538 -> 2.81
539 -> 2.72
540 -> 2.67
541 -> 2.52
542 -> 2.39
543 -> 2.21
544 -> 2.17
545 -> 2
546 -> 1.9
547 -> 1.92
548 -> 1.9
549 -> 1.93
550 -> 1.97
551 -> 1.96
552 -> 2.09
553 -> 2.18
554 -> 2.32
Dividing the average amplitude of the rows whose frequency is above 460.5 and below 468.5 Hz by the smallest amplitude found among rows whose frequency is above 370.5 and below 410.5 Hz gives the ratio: 1.46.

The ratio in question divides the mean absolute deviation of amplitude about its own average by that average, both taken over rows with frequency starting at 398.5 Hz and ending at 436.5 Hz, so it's 0.10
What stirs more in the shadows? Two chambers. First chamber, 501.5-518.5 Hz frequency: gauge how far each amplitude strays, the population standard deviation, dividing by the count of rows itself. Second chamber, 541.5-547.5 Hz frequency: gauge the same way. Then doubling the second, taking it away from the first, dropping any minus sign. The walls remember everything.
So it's 0.2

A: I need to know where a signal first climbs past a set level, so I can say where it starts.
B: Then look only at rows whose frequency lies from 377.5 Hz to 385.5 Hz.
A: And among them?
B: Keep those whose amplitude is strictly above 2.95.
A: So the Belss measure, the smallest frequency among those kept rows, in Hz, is 378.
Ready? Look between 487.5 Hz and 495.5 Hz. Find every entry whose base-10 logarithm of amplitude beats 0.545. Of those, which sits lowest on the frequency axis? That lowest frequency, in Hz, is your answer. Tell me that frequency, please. 488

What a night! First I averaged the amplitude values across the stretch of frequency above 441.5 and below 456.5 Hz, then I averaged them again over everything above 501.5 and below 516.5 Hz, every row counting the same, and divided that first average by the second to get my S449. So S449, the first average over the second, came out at 1.27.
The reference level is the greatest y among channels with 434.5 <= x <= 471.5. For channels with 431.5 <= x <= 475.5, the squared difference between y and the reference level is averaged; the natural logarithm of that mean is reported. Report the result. -1.3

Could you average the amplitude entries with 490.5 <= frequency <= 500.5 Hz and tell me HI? 3.00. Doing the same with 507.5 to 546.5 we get 3.25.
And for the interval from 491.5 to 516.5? 2.97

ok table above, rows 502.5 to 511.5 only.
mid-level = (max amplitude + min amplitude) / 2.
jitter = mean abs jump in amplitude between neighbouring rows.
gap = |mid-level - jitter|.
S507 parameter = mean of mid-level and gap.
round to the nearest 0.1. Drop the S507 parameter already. 2.8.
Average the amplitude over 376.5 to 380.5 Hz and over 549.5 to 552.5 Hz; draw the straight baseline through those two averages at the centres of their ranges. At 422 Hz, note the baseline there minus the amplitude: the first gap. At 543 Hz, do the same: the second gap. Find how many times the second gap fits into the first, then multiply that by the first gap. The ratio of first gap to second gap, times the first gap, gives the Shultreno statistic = -1.6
